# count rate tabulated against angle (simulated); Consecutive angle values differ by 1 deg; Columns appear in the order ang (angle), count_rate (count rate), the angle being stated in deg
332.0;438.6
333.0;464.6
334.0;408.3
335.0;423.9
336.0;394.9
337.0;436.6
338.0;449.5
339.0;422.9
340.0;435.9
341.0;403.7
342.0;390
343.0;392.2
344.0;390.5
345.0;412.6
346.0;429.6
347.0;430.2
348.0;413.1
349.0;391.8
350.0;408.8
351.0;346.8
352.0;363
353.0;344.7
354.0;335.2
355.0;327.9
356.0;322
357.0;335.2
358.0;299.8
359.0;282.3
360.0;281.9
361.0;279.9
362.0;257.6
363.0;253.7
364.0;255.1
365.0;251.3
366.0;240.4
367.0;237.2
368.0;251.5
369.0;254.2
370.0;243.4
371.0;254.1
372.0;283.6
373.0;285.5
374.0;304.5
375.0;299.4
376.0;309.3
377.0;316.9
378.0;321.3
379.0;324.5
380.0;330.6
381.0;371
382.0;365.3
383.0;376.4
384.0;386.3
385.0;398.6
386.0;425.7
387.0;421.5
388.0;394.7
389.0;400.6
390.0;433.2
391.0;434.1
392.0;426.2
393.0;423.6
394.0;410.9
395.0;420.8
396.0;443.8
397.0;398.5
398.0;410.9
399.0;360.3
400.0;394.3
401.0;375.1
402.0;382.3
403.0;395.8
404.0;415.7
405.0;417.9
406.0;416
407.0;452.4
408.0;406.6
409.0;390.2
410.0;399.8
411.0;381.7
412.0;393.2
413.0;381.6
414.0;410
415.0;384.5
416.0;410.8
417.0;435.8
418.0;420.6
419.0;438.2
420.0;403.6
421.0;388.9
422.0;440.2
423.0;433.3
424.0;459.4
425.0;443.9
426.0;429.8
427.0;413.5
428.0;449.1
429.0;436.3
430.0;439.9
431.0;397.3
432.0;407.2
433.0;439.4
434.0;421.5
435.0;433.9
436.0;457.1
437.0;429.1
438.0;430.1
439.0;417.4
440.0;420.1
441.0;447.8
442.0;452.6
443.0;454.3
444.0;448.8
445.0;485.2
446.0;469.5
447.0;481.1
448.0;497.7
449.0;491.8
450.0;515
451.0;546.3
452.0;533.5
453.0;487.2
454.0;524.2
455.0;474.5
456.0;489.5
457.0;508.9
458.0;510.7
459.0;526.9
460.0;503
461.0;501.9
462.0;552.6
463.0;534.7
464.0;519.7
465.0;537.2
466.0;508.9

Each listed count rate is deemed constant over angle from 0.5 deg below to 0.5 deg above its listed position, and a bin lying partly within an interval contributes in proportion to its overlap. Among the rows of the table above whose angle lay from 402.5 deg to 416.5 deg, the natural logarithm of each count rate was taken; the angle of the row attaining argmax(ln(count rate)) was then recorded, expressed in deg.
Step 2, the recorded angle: 407.0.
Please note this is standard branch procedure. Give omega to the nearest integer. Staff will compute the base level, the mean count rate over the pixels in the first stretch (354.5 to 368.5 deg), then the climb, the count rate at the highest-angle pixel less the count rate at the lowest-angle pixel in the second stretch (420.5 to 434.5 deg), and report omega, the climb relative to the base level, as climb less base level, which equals -244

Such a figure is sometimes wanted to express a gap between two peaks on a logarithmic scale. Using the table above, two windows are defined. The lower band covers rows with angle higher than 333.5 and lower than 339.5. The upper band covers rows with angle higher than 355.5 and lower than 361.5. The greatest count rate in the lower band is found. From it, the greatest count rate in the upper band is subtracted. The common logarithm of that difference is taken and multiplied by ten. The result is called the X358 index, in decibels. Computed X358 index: 21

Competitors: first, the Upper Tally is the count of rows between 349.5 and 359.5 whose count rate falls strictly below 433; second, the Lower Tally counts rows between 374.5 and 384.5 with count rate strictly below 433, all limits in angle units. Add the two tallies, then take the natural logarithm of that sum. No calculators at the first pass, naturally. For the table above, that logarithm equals 3.00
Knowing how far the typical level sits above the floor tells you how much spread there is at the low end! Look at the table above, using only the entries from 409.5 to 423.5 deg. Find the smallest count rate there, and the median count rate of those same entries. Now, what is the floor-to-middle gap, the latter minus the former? 25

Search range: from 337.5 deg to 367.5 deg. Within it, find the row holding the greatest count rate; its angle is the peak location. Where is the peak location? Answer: 338.0 deg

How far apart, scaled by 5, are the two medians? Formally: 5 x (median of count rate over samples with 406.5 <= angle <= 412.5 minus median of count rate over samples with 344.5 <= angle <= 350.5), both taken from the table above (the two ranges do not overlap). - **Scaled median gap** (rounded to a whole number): -82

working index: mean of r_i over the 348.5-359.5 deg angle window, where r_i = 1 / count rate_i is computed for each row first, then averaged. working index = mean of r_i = 0.0030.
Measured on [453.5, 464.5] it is 0.0020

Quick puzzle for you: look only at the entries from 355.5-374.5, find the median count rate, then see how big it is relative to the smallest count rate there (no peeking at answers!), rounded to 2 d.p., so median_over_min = 1.09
